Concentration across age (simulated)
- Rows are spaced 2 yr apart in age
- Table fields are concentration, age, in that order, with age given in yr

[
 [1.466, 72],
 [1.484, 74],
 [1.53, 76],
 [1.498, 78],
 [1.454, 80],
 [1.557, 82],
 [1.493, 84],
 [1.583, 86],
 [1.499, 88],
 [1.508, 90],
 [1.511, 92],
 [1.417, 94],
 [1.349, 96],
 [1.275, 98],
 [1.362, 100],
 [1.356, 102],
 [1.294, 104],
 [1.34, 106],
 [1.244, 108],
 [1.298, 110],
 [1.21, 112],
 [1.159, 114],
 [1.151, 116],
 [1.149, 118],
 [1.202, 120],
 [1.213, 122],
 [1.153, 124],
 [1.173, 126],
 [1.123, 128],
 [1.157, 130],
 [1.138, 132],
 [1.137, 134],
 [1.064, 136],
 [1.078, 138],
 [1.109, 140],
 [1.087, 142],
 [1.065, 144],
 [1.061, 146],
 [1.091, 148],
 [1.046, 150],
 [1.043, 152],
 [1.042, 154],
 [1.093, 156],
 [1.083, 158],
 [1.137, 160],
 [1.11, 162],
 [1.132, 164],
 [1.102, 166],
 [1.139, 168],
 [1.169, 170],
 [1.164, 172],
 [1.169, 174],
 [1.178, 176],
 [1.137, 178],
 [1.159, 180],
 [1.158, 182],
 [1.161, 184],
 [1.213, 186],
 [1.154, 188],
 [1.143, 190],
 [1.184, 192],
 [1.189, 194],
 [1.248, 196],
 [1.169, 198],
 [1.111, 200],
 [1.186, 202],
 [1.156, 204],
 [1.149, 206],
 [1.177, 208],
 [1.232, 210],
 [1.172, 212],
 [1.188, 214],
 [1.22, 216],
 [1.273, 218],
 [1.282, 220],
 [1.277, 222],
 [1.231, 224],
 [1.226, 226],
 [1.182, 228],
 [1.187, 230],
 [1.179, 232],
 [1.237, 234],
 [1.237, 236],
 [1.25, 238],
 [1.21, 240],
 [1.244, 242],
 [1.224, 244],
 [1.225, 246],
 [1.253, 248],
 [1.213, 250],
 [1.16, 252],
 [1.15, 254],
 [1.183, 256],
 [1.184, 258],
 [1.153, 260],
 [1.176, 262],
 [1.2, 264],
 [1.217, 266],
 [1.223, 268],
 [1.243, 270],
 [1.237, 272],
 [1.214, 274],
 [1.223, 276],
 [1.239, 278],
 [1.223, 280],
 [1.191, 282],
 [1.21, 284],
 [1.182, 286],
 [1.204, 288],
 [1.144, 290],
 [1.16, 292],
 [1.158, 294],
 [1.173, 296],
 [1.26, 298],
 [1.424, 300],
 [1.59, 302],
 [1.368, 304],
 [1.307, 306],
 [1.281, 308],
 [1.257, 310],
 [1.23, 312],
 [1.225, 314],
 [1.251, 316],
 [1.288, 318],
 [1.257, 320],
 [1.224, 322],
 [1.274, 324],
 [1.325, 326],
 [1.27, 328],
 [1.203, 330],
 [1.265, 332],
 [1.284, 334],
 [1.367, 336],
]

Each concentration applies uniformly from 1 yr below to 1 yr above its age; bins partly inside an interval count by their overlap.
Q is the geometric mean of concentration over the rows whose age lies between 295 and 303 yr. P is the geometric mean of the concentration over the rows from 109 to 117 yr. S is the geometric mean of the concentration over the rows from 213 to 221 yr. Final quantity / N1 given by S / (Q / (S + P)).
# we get 2.24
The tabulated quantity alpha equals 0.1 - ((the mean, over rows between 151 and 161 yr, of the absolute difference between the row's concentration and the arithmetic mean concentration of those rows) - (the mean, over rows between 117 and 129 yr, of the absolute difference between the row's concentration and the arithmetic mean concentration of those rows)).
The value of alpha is 0.097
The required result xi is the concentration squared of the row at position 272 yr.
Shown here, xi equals 1.53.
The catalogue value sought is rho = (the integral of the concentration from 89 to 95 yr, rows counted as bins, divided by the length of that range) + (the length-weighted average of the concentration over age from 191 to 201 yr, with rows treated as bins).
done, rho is 2.66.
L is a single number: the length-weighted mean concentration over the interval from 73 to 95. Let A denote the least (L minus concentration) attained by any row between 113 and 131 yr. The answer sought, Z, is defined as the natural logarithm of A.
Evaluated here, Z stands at -1.24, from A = 0.290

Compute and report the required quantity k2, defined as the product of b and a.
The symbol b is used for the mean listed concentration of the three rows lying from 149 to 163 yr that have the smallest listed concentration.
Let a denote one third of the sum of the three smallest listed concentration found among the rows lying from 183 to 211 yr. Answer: 1.18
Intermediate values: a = 1.13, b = 1.04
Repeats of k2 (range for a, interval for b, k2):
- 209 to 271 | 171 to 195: 1.32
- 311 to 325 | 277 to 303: 1.42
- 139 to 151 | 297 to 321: 1.31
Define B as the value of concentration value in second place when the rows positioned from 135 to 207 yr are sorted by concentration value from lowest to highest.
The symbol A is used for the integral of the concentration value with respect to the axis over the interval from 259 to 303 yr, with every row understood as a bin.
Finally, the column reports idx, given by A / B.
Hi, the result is 52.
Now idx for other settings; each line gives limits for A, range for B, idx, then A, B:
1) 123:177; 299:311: 47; 60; 1.281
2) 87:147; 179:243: 65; 74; 1.143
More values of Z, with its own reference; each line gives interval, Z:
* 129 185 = -1.12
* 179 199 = -1.37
